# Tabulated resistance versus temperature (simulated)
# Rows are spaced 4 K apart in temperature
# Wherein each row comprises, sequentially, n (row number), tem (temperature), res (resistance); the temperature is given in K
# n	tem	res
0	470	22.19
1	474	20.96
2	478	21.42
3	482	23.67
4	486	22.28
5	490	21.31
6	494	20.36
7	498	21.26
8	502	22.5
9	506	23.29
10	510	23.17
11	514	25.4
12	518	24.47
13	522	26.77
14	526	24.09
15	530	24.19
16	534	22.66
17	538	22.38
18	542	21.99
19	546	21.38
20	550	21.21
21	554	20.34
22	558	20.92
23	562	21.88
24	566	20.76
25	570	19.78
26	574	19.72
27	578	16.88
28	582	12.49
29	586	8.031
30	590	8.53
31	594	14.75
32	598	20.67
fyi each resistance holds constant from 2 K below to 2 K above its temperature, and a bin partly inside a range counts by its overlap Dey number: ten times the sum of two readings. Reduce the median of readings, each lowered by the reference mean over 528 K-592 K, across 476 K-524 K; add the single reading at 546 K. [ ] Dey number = 253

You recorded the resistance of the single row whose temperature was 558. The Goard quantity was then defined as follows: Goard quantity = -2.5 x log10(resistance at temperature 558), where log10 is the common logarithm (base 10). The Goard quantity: -3.30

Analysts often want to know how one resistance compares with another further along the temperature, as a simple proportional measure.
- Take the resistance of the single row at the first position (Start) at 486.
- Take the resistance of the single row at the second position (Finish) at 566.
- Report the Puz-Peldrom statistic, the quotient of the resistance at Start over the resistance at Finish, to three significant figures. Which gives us 1.07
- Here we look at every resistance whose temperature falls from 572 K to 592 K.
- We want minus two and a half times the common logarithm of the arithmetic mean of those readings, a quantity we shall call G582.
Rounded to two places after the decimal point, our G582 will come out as -2.80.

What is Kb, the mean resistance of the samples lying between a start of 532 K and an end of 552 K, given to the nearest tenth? 21.9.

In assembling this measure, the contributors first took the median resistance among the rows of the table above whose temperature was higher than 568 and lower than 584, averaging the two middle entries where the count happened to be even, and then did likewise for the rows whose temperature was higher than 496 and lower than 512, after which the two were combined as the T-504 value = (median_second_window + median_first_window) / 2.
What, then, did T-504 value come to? 20.6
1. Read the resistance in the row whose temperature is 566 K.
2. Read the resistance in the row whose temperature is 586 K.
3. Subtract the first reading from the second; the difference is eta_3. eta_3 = -13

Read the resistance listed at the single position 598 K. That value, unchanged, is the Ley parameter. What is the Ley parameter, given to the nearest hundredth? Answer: 20.67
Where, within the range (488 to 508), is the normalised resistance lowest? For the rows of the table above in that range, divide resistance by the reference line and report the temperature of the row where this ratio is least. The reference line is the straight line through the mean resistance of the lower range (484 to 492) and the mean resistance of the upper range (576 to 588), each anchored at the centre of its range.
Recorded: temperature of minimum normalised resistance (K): 494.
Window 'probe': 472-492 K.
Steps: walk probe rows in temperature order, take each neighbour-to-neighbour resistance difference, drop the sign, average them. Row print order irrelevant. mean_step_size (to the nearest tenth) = 1.3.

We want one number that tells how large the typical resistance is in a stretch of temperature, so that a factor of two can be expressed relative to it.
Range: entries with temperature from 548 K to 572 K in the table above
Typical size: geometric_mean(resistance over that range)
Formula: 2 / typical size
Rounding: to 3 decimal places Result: 0.096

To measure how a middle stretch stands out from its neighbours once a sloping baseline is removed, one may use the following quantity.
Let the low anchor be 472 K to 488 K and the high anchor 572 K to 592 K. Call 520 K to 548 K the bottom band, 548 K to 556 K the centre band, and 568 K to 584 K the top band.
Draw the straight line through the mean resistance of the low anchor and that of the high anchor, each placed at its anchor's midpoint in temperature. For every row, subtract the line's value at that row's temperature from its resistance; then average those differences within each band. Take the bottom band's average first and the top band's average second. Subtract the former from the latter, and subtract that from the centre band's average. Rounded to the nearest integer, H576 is 7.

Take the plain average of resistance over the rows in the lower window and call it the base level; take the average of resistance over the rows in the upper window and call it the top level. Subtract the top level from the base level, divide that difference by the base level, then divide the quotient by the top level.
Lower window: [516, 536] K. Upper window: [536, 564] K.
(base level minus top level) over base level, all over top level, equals 0.0057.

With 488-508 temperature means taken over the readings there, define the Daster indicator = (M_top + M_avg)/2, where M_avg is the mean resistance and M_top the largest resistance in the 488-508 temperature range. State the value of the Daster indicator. 22.5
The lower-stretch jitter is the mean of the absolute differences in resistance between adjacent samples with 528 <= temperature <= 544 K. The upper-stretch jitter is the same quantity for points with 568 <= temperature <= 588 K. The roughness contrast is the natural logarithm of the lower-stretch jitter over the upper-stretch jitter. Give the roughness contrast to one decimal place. -1.4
